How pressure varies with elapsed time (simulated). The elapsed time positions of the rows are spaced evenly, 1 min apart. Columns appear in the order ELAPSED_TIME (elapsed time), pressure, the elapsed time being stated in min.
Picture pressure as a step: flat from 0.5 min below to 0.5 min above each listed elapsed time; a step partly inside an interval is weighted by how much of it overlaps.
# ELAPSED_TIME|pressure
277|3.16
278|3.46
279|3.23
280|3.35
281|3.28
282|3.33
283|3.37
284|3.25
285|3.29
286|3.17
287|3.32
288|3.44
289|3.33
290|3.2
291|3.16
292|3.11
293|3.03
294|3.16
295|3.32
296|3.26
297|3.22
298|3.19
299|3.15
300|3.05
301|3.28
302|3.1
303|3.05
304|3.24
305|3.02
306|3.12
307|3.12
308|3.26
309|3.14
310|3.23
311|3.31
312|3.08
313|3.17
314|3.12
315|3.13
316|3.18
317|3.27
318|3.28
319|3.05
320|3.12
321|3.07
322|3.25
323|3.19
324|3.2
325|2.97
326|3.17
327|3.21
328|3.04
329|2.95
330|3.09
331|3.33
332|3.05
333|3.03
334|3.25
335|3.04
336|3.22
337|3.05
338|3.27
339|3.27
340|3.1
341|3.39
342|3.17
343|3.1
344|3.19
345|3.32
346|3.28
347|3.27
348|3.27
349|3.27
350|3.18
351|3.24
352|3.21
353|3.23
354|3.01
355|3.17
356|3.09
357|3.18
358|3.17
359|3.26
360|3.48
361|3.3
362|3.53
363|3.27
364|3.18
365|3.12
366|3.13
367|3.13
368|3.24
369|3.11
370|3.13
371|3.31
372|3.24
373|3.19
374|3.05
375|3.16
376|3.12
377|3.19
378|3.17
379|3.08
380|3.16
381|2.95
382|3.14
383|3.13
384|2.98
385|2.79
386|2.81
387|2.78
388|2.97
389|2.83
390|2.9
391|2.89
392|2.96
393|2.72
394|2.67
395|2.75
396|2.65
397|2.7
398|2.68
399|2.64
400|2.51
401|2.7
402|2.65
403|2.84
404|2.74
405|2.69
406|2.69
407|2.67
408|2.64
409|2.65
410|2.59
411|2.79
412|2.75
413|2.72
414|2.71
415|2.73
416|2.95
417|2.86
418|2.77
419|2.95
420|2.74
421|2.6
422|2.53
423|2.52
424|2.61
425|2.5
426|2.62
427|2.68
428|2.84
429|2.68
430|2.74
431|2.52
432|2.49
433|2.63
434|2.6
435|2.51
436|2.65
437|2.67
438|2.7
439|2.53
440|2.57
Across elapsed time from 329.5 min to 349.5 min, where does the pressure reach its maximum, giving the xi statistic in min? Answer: 341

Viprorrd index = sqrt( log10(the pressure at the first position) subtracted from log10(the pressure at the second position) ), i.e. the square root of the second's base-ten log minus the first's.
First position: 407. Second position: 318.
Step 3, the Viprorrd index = 0.299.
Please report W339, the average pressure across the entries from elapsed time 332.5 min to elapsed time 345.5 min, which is 3.18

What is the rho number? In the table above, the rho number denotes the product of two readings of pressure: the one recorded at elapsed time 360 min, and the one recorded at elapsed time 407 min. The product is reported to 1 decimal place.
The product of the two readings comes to 9.3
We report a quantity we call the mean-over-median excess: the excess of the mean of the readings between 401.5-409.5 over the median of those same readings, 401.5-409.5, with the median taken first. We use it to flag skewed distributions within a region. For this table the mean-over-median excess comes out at 0.02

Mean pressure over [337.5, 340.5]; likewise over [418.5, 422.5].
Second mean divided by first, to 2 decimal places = 0.84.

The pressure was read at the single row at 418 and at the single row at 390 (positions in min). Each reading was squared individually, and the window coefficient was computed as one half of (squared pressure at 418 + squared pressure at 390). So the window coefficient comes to 8.0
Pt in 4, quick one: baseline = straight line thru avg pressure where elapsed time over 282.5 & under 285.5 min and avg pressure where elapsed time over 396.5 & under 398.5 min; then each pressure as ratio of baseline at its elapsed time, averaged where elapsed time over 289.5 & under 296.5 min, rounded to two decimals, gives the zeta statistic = 0.98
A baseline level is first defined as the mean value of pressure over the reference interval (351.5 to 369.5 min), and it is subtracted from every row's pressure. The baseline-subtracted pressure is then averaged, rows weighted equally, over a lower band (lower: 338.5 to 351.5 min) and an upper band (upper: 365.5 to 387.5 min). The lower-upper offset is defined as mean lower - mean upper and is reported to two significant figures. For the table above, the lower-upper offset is 0.14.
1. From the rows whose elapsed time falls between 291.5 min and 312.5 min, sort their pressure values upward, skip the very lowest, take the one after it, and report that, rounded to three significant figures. 3.03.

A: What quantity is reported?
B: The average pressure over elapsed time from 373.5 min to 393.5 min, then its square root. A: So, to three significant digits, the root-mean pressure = 1.73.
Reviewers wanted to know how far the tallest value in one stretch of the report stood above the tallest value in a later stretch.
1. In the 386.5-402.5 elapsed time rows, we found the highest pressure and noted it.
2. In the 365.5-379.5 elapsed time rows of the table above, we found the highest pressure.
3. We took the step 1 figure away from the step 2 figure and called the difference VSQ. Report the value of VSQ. 0.34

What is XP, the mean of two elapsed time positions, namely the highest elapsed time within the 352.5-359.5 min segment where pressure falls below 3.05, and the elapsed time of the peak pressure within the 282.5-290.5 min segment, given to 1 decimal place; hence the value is 321.0 min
